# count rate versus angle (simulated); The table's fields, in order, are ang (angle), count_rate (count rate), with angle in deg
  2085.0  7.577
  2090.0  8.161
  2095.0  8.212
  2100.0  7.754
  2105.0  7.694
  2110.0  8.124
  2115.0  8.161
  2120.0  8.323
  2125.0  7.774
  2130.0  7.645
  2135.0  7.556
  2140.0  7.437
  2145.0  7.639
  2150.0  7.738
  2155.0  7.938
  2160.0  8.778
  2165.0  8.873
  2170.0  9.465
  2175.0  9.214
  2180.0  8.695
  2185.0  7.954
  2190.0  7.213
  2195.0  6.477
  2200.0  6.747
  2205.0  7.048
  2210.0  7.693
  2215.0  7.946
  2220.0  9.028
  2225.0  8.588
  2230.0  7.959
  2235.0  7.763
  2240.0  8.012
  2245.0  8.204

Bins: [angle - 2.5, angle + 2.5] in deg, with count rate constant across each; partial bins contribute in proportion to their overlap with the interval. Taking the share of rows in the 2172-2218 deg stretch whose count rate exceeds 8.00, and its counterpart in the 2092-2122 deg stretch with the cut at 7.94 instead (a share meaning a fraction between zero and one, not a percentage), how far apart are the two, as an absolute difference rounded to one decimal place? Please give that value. 0.4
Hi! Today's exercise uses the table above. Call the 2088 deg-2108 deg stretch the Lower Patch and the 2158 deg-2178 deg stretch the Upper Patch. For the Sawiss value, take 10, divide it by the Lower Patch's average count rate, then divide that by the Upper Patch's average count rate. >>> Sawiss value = 0.138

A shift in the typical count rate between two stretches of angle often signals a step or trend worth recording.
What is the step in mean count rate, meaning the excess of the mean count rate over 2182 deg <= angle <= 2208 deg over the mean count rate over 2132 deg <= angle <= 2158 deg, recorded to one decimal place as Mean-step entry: -0.6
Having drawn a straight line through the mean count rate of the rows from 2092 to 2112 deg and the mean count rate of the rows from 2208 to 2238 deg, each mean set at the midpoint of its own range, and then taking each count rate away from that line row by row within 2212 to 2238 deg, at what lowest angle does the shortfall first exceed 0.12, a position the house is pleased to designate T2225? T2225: 2215.0 deg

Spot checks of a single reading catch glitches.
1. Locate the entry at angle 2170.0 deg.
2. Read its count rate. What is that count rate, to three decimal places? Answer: 9.465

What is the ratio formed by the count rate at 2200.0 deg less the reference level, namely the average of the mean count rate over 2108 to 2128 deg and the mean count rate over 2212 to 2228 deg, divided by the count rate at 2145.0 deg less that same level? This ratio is 2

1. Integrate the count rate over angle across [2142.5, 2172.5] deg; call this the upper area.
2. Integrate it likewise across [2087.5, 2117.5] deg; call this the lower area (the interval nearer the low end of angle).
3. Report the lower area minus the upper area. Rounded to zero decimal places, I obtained -12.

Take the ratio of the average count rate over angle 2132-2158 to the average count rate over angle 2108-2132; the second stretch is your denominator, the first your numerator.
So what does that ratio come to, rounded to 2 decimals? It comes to 0.96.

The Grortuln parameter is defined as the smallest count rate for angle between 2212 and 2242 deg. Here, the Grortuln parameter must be 7.763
